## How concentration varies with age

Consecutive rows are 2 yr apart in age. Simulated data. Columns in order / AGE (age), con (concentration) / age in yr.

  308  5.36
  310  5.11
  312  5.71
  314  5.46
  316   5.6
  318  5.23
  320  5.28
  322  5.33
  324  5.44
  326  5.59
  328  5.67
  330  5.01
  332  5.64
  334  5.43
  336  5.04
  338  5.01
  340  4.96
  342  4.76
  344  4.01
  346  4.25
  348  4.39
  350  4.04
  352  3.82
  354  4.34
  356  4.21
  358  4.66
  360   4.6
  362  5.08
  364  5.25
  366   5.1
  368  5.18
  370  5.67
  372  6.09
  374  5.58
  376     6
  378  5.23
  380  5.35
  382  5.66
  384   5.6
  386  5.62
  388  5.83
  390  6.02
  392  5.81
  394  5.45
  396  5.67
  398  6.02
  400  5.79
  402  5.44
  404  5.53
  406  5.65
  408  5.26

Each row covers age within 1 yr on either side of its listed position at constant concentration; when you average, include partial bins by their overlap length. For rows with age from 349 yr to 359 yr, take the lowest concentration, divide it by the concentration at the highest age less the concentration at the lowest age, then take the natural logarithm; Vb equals 1.8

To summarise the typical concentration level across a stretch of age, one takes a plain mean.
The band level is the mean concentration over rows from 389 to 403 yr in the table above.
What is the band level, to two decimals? 5.74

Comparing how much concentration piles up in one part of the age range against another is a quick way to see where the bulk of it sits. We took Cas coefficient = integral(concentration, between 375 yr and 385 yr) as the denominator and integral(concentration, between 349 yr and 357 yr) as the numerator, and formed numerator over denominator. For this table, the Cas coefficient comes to 0.6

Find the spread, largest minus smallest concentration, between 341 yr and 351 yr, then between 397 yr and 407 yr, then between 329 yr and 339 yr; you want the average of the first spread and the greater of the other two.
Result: 0.69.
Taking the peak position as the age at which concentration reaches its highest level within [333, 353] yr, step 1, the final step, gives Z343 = 334 yr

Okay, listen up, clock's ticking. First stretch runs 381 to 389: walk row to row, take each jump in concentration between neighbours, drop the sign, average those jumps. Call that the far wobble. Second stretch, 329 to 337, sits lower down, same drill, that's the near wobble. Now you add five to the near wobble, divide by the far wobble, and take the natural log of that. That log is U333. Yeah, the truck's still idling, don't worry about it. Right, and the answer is 4.02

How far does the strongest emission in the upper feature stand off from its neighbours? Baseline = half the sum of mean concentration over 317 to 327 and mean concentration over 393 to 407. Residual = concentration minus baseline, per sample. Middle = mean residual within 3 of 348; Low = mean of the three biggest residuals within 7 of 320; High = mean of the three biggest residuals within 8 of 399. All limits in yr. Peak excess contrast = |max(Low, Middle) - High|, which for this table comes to 0.32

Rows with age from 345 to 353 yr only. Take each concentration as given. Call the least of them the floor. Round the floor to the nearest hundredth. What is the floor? 3.82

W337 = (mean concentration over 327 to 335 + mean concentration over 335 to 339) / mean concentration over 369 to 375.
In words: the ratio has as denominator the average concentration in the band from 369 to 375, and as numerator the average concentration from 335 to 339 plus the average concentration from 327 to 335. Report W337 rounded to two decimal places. 1.81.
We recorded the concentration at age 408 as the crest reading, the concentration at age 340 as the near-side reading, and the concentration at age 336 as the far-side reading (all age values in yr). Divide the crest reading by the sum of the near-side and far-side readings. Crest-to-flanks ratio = 0.53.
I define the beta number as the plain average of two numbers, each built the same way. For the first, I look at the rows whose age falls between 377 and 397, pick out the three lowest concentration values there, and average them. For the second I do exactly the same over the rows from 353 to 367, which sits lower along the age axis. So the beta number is 4.9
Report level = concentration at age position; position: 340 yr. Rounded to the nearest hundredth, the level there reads 4.96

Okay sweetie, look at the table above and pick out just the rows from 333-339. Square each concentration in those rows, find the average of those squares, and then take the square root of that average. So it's 5.2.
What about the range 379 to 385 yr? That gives 5.5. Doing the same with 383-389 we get 5.7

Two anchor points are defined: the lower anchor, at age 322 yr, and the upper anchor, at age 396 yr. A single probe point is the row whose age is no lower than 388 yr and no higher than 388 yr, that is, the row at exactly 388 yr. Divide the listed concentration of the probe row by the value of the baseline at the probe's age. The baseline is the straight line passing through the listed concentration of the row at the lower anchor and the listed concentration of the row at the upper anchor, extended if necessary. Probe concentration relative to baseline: 1.03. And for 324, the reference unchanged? 1.02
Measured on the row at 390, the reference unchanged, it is 1.07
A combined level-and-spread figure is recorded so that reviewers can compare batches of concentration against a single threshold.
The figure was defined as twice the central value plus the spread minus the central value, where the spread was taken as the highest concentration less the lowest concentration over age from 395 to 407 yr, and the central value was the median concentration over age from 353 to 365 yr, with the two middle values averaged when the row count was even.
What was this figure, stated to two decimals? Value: 5.21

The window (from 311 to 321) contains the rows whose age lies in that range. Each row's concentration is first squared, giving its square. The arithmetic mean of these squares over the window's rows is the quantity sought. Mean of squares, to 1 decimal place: 29.8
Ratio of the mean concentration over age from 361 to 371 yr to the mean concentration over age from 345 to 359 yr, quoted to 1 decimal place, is 1.2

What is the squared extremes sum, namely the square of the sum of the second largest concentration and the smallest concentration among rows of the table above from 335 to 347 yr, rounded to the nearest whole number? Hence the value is 81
